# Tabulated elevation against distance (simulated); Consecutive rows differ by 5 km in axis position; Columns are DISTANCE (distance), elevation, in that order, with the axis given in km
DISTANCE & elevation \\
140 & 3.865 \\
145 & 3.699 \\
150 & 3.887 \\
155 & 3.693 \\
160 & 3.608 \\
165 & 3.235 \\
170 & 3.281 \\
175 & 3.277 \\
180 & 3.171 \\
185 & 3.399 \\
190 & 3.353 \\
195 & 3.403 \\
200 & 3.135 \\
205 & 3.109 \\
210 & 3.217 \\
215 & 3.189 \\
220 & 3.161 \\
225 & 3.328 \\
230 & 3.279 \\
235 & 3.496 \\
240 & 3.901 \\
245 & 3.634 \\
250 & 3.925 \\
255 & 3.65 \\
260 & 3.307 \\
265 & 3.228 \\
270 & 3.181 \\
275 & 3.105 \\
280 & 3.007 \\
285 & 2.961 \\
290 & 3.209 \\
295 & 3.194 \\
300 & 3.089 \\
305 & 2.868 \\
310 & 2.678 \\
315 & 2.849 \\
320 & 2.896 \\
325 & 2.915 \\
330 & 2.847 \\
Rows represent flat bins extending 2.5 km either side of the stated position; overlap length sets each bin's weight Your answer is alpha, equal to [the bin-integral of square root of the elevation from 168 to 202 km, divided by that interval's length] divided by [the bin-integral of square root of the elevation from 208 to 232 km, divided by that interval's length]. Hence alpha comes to 1.01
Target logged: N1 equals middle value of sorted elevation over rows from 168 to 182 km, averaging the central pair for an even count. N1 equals 3.28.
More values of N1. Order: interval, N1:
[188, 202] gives 3.35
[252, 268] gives 3.31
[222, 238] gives 3.33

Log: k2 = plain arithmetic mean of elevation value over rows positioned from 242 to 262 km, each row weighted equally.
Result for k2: 3.63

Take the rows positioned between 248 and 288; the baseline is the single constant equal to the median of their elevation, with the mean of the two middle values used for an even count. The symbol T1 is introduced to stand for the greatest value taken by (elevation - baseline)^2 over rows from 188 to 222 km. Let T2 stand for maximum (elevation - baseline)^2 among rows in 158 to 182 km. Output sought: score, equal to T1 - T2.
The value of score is -0.12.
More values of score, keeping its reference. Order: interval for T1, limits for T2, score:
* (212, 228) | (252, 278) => -0.18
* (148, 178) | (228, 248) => -0.02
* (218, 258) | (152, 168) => 0.28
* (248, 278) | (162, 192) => 0.48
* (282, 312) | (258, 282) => 0.24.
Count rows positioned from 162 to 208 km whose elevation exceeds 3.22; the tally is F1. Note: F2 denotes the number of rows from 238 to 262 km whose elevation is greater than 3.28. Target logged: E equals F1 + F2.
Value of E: 11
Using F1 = 6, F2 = 5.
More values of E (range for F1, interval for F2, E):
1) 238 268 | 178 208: 9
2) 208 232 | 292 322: 2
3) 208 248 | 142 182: 10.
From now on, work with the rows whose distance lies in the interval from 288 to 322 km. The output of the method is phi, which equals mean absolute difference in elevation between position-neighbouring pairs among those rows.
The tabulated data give 0.125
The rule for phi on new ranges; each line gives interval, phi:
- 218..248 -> 0.221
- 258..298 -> 0.087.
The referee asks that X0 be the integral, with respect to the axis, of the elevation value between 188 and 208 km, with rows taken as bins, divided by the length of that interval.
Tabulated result 3.25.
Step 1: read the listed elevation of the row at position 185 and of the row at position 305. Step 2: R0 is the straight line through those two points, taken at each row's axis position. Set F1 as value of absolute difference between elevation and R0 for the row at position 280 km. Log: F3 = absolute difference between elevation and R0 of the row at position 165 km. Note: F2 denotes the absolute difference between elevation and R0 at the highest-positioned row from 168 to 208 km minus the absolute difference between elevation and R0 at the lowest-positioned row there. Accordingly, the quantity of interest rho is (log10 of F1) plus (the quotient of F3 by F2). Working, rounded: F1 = 0.03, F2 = 0.02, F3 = 0.25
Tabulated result 13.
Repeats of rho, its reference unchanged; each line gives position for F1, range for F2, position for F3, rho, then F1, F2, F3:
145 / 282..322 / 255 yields 5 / 0.12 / 0.09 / 0.56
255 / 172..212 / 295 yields -3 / 0.56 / -0.09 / 0.28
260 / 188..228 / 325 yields 1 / 0.24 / 0.08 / 0.14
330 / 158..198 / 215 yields -3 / 0.09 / -0.05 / 0.08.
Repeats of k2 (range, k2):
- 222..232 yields 3.30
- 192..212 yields 3.22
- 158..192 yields 3.33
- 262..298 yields 3.13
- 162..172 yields 3.26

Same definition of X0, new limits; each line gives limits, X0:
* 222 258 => 3.59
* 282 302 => 3.11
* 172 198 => 3.32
